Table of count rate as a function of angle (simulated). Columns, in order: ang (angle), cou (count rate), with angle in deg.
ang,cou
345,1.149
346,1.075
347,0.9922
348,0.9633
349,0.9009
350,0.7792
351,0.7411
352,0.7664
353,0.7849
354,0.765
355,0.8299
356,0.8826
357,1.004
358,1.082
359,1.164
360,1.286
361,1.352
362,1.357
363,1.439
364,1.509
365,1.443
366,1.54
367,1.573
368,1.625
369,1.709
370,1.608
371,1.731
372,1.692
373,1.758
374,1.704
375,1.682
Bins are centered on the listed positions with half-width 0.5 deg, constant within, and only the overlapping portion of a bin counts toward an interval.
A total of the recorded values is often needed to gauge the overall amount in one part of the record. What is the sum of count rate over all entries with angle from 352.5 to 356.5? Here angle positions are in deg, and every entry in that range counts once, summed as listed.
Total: 3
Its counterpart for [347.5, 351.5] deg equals 3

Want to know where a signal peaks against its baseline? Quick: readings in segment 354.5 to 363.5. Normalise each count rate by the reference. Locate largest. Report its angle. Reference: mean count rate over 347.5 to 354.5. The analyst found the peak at 363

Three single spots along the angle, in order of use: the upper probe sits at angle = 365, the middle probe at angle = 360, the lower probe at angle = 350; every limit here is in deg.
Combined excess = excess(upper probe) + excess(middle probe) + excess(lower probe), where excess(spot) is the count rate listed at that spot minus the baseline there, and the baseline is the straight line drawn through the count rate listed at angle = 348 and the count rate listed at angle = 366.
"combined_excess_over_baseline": -0.37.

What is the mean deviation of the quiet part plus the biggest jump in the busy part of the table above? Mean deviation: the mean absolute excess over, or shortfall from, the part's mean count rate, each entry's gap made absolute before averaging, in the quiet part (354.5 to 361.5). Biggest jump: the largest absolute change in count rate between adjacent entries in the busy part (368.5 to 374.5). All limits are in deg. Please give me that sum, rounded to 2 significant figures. 0.28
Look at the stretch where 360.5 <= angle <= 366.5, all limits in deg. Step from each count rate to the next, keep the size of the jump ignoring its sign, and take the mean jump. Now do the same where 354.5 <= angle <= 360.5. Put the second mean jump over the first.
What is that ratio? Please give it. 1.43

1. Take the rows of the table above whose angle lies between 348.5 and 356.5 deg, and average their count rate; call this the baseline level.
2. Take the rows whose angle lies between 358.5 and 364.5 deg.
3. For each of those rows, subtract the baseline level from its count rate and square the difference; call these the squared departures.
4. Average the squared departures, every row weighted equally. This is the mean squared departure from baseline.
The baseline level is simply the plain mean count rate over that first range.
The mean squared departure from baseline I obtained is 0.31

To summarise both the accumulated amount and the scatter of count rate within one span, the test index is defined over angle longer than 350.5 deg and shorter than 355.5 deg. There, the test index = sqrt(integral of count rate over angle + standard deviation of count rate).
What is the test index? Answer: 2.0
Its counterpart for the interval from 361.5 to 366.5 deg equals 2.7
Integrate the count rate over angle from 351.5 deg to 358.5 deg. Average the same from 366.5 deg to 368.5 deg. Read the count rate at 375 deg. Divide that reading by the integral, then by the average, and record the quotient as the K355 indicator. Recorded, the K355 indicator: 0.17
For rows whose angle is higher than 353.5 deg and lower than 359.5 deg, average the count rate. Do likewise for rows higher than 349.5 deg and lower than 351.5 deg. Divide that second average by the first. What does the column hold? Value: 0.80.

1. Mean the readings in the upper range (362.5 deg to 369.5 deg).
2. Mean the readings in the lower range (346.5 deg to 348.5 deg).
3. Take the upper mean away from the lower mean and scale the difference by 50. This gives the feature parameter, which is -29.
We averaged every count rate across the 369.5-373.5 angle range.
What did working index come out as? 1.70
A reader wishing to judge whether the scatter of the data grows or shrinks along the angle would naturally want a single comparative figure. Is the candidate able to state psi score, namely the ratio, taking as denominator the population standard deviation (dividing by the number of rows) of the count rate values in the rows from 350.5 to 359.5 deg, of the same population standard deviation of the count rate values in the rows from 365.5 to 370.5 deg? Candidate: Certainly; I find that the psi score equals 0.4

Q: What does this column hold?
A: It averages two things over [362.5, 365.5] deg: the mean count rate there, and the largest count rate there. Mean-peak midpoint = 1.49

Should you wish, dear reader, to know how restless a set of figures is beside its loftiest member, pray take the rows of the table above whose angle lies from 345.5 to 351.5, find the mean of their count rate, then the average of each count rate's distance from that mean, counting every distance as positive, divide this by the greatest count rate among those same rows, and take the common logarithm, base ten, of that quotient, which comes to -1.02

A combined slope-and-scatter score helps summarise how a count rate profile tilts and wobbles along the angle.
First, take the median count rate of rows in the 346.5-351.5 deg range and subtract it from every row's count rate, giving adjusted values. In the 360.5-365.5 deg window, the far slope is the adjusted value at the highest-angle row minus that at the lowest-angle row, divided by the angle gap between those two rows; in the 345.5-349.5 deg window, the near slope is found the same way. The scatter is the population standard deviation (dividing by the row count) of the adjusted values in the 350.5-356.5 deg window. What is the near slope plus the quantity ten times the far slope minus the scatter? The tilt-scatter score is 0.12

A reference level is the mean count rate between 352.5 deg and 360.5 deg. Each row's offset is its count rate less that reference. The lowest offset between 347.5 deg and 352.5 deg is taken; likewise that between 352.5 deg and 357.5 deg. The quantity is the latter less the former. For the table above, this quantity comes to 0.0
